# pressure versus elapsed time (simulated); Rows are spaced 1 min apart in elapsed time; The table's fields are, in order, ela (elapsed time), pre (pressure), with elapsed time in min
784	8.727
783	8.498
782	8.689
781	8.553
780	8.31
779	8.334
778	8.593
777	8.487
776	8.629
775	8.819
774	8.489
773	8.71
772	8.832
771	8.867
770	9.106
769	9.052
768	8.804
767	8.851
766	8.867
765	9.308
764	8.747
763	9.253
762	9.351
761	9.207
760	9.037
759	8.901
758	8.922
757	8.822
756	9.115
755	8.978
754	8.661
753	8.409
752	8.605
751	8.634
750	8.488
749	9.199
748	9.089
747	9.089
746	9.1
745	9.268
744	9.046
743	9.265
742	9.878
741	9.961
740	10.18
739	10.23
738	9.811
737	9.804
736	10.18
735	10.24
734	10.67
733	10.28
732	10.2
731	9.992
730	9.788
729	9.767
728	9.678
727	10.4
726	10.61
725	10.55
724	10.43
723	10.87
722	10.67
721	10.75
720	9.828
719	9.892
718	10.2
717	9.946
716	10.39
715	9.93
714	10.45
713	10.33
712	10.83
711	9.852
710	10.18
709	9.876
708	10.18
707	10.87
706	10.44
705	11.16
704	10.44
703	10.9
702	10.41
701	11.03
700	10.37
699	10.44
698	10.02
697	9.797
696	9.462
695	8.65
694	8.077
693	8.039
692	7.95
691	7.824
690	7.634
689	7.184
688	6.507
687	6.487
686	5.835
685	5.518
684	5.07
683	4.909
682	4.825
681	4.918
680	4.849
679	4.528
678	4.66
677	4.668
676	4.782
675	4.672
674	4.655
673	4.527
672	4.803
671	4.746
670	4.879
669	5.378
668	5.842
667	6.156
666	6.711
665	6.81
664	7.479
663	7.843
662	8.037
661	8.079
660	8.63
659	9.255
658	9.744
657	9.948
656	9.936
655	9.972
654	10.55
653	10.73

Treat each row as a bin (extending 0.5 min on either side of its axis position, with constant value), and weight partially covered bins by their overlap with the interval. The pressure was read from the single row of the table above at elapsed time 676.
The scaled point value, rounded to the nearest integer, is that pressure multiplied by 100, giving 478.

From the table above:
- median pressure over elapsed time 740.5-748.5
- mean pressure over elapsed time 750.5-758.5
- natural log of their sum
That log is 2.89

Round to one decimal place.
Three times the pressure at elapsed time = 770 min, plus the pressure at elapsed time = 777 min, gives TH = 35.8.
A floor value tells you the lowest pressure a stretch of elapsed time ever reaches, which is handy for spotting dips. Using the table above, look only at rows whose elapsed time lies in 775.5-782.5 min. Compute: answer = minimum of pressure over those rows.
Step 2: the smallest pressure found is 8.31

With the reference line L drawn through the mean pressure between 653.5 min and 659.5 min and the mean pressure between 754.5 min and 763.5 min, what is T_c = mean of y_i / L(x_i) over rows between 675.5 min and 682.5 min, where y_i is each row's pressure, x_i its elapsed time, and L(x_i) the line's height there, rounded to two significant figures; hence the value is 0.49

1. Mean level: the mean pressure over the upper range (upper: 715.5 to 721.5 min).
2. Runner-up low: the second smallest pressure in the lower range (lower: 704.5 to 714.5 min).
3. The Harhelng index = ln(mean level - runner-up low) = -1.2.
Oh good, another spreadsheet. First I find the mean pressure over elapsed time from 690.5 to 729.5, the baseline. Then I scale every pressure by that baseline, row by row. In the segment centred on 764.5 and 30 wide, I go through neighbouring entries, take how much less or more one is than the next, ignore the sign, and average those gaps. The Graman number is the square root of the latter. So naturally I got 0.138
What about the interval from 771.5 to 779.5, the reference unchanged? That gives 0.140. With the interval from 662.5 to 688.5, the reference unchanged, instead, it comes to 0.156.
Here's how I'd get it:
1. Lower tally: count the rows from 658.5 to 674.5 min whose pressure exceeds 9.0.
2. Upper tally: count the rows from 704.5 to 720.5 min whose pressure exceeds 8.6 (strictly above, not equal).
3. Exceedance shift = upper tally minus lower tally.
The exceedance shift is 15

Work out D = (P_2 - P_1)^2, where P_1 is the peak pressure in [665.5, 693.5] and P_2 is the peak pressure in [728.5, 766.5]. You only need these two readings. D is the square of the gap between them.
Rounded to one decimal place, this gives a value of 6.9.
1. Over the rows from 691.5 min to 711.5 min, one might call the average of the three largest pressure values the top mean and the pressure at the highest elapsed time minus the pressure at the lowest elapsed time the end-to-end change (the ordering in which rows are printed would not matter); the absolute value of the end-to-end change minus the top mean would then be 9.1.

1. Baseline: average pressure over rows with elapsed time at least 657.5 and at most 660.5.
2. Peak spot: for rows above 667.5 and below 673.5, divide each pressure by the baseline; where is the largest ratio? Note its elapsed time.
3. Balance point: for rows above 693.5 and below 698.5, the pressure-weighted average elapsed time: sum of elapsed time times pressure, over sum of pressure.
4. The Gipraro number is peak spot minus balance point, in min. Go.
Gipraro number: -28.1 min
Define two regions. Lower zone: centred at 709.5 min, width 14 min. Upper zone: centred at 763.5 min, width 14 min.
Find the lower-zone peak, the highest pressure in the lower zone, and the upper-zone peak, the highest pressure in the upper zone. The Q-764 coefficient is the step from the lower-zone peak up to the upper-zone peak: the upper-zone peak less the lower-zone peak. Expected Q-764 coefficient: -1.8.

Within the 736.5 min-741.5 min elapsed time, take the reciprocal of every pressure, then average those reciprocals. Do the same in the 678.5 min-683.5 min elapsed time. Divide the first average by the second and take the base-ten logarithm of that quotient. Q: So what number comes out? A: -0.32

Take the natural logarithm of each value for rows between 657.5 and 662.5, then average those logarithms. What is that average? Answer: 2.17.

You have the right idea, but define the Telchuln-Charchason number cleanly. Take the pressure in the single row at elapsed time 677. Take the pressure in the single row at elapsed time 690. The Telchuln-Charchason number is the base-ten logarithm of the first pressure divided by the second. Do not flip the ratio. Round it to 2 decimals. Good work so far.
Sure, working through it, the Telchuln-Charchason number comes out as -0.21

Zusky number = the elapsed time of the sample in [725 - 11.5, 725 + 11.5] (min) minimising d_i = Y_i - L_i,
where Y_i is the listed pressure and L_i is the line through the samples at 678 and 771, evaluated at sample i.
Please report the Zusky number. 728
